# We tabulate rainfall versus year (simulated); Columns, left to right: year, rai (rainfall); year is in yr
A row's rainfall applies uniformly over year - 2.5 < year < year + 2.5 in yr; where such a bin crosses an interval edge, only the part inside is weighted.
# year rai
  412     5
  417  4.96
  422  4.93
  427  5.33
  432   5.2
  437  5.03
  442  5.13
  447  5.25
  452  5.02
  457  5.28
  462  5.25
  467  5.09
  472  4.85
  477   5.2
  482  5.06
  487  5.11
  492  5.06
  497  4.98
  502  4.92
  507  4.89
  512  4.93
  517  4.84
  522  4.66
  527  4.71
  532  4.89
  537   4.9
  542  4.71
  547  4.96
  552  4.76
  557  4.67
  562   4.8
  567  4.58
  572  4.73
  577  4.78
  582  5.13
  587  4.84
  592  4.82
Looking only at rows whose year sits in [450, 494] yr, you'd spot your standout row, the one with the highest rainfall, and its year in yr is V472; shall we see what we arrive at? 457 yr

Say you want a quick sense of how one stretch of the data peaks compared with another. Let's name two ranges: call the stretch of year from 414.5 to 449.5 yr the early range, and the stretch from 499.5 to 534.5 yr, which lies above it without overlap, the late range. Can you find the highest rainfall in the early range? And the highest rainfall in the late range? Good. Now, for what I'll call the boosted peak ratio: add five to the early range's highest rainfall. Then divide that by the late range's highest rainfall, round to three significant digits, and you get 2.10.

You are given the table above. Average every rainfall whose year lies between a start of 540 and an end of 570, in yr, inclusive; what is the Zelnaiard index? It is 4.75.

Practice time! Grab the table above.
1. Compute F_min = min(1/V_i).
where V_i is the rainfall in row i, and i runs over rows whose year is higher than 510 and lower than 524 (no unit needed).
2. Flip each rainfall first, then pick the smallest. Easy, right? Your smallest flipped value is 0.203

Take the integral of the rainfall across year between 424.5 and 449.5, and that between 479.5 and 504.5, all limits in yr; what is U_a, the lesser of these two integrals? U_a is 126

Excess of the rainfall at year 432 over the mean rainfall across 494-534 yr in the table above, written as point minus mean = 0.35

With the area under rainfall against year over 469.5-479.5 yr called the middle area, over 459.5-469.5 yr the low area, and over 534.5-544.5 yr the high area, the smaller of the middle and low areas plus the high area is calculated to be 98.3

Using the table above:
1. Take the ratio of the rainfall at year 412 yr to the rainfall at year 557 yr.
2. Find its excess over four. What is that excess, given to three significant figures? -2.93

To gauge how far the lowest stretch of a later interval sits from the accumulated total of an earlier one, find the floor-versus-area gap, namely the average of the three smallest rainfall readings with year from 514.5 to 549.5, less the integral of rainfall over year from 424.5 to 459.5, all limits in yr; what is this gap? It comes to -177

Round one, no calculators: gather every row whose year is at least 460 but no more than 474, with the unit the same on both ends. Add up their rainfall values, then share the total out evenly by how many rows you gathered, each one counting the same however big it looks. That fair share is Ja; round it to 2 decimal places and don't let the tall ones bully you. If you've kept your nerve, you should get 5.06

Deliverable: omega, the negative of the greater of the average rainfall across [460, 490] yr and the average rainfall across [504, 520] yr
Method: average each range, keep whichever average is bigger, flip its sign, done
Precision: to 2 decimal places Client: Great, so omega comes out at -5.09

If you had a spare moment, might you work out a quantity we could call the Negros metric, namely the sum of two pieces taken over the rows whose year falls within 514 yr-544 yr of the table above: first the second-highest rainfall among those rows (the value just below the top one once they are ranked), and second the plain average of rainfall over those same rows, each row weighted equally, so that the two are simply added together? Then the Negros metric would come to 9.7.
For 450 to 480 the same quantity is 10.4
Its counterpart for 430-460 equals 10.4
